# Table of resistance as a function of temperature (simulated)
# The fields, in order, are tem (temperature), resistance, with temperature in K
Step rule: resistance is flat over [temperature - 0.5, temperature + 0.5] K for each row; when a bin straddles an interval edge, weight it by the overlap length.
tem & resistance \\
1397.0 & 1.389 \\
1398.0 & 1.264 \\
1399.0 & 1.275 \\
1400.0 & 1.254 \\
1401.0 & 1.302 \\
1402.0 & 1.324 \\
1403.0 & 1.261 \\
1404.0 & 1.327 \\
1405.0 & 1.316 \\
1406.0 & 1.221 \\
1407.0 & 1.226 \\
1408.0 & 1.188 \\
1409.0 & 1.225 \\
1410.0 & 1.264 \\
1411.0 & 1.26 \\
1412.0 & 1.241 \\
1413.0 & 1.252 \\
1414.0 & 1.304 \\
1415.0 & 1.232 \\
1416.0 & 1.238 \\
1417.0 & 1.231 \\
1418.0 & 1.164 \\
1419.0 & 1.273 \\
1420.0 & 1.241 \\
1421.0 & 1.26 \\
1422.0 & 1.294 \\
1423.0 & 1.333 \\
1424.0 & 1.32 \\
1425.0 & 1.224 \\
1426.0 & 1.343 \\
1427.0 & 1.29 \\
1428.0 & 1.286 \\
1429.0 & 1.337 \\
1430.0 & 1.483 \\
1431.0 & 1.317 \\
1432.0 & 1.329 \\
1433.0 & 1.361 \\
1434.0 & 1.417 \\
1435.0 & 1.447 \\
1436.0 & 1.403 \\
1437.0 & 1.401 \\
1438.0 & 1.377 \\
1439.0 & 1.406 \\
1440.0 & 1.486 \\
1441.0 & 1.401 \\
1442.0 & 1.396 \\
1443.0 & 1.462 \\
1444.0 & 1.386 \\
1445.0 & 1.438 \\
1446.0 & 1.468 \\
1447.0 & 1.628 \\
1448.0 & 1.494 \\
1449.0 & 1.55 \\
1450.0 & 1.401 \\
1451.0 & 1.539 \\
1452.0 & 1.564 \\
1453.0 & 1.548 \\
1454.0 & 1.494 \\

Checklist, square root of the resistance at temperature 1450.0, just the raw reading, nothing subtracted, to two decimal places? 1.18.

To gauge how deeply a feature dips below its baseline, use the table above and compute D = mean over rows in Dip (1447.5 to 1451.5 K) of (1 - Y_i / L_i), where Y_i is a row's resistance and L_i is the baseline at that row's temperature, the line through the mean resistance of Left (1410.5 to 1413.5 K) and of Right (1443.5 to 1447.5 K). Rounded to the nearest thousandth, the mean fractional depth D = 0.007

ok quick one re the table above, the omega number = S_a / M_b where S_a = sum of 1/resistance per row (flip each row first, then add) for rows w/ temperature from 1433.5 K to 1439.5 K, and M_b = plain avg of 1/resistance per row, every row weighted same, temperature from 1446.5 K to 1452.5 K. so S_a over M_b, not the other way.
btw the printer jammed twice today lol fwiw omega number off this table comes 6.50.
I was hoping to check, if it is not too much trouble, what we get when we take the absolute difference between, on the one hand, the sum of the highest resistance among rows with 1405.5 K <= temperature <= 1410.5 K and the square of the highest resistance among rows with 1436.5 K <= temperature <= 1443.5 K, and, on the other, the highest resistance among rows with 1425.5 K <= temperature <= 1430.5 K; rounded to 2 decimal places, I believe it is 1.99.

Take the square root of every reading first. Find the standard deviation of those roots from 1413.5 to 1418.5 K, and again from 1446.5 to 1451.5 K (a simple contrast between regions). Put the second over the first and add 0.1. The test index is 1.6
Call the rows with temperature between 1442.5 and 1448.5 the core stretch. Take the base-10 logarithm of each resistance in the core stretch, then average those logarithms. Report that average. 0.170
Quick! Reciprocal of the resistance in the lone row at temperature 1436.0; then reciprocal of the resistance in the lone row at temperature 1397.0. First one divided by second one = 0.99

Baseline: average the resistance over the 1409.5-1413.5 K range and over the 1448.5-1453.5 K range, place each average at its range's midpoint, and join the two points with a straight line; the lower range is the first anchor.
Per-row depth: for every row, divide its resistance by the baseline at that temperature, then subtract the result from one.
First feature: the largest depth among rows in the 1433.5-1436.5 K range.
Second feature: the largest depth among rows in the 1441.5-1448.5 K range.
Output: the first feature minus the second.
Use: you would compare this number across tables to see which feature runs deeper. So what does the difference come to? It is -0.05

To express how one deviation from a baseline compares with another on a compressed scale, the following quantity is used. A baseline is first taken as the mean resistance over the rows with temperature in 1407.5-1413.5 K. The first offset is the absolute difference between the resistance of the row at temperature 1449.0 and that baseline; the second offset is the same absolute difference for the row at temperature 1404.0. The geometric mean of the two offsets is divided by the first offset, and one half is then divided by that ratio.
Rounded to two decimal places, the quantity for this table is 0.94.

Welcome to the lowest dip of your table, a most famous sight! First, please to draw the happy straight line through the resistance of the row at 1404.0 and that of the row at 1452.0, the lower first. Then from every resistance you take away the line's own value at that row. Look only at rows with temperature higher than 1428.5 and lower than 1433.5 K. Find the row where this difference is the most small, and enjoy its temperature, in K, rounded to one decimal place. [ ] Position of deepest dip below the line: 1431.0 K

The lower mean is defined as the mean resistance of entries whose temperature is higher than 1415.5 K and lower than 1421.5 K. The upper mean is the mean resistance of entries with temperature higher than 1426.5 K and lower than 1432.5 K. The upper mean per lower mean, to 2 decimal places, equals 1.09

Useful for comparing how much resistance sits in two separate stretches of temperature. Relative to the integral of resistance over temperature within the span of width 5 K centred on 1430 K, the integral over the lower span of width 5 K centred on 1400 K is 0.95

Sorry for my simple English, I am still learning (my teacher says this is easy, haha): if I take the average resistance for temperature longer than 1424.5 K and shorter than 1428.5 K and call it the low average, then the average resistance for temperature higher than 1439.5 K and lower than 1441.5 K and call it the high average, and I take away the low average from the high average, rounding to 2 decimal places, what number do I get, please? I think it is 0.16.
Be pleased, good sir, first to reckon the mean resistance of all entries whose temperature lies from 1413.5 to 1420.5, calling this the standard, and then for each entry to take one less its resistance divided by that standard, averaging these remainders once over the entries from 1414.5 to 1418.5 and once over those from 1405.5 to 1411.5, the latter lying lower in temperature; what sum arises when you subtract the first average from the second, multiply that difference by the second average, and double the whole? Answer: 0.000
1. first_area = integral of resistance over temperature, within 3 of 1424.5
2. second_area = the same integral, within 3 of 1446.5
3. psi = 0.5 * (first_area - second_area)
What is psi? -0.58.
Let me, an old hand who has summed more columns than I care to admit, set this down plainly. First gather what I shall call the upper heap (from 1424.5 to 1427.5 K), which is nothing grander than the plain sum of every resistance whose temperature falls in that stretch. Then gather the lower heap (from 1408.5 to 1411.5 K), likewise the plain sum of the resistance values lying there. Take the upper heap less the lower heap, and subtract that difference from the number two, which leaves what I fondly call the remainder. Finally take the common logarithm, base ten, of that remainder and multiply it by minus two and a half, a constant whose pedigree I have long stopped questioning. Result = -0.7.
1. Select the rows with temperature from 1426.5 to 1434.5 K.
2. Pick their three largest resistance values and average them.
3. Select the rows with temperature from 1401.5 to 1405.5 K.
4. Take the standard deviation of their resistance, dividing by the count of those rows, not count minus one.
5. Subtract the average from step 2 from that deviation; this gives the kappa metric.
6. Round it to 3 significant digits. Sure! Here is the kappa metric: -1.39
